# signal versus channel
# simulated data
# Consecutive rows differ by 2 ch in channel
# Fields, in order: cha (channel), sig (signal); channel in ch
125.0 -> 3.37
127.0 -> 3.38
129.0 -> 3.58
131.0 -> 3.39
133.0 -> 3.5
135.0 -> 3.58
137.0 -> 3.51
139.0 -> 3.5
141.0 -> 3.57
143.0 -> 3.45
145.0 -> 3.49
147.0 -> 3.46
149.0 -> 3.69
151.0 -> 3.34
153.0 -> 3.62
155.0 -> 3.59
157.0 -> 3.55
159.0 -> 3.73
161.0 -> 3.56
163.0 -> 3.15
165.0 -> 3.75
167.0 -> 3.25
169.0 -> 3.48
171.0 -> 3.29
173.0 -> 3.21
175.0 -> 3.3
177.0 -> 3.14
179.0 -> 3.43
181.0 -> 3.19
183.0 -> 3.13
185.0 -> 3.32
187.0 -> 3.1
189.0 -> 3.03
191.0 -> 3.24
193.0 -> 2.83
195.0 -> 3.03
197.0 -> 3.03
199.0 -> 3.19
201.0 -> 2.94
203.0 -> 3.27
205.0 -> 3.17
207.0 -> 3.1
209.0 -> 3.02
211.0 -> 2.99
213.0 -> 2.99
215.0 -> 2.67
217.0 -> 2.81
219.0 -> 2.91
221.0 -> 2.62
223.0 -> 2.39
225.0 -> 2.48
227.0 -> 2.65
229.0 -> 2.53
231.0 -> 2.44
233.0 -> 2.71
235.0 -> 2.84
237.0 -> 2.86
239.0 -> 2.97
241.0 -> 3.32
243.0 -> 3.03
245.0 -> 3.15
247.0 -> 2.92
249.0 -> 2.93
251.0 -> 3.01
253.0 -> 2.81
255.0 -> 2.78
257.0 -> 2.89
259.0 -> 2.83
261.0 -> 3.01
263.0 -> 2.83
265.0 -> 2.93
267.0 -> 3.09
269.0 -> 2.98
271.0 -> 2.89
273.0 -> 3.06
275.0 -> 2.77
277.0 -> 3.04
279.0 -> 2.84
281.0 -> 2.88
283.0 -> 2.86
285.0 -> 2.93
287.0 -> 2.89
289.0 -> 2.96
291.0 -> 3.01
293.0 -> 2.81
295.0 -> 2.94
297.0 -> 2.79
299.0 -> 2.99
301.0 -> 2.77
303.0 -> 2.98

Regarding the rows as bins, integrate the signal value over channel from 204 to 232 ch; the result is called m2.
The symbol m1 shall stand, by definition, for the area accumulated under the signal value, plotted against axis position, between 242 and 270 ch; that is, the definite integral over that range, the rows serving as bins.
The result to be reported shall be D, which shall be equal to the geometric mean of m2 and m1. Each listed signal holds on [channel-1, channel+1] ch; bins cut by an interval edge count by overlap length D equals 79.9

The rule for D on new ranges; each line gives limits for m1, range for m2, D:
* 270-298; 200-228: 80.7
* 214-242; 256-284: 79.1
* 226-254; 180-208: 83.7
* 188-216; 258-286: 83.4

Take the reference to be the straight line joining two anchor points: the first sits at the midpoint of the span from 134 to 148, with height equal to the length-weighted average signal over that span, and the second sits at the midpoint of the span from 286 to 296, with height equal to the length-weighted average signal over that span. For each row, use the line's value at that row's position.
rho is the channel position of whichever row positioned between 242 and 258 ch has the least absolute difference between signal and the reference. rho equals 245.0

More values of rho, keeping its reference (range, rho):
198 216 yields 203.0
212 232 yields 213.0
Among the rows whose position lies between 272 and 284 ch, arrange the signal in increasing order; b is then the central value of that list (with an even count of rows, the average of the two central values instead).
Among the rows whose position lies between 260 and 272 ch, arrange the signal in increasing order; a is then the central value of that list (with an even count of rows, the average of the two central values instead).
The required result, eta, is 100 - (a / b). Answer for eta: 99.0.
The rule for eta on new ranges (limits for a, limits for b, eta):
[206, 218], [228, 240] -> 98.9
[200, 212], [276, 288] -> 98.9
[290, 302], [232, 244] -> 99.0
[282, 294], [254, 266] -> 99.0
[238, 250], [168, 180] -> 99.1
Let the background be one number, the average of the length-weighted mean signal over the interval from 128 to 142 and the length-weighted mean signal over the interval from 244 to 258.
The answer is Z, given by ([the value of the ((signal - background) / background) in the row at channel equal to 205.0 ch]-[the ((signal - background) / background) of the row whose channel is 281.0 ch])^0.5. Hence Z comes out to 0.30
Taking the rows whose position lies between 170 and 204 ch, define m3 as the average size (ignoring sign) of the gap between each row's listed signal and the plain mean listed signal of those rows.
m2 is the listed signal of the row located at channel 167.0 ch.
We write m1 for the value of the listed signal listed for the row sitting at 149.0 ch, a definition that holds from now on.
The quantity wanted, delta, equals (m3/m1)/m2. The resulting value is 0.0101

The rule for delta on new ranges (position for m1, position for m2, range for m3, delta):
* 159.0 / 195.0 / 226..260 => 0.0137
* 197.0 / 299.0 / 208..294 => 0.0152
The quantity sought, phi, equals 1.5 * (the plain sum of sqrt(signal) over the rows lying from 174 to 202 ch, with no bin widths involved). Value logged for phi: 37.2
